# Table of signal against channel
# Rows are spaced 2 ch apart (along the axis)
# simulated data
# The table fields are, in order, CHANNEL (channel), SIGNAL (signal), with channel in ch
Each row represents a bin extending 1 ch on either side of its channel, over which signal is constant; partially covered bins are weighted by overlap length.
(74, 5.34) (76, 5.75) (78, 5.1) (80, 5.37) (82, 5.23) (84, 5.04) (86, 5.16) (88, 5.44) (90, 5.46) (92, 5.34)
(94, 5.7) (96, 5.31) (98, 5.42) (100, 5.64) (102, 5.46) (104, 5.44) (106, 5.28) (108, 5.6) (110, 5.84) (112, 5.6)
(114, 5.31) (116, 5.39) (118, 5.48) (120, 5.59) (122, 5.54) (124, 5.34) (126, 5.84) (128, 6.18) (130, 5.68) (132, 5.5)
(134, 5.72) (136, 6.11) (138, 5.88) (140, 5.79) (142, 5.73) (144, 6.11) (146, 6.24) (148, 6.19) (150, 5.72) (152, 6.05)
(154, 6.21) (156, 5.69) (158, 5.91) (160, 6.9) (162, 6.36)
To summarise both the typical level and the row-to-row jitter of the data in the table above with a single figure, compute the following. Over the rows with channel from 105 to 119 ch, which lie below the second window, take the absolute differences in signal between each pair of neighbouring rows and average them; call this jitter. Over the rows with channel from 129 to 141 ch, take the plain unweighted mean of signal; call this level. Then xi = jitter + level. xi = 5.99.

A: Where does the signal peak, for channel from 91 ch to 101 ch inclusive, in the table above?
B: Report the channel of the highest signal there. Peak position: 94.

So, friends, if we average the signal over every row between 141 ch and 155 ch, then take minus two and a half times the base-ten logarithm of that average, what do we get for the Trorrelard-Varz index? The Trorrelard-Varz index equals -1.95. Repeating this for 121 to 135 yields -1.89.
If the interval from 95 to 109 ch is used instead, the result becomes -1.84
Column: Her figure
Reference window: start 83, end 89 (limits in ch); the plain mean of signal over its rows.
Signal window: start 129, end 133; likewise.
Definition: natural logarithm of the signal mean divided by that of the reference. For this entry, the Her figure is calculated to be 0.07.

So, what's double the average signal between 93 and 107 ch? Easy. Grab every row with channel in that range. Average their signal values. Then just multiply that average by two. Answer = 10.9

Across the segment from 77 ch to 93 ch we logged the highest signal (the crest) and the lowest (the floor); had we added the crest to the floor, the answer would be 10.5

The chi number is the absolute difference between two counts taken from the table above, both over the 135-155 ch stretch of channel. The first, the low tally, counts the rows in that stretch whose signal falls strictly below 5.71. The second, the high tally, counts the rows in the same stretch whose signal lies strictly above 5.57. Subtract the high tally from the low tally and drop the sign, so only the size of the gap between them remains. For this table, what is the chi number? 10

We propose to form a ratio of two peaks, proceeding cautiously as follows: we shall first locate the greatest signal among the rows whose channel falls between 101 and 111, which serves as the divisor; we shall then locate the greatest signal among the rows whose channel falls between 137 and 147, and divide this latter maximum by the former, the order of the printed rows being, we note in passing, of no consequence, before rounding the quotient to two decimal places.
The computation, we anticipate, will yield 1.07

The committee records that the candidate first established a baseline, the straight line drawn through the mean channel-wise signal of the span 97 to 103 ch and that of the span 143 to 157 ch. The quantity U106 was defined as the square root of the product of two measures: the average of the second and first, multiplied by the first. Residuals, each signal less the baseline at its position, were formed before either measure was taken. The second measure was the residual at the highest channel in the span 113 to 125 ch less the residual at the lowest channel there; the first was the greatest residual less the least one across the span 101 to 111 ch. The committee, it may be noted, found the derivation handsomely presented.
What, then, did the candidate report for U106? 0.339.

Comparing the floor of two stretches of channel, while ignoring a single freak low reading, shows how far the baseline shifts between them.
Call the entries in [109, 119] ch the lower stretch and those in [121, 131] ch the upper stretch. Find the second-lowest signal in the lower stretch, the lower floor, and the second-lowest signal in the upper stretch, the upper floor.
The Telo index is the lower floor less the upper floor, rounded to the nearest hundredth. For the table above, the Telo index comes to -0.15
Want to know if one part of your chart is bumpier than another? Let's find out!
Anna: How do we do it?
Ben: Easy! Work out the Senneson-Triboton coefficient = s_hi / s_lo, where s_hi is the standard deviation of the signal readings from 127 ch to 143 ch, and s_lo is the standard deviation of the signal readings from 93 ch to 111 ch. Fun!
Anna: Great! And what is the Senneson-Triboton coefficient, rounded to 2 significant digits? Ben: 1.2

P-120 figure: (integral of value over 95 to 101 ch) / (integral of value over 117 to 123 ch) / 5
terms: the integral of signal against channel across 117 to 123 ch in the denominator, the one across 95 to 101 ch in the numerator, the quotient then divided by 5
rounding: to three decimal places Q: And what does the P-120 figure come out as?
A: 0.197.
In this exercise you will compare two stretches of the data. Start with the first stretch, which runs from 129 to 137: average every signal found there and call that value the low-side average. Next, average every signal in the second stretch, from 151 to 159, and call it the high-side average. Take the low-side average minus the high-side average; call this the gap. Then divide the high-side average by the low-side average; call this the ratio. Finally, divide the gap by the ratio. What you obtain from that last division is -0.20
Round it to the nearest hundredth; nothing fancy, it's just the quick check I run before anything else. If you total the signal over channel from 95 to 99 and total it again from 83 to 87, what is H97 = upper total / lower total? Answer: 1.05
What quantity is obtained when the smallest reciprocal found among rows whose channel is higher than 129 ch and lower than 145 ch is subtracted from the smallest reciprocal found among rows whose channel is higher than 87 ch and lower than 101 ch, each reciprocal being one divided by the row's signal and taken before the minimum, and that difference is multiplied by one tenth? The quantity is 0.0012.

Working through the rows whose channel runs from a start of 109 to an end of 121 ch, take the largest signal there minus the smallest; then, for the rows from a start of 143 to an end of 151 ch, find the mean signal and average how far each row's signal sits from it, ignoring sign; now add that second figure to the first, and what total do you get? 0.70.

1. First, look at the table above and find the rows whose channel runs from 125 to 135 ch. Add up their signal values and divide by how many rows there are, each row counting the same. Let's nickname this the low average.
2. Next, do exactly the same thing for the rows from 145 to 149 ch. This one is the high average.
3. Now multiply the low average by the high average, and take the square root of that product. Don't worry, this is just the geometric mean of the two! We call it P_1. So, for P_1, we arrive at 6.00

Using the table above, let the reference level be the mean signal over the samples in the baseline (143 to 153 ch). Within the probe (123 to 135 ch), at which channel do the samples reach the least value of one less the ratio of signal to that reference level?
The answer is 128 ch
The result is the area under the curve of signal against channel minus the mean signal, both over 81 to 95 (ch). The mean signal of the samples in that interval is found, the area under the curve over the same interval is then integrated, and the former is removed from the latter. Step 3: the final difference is 69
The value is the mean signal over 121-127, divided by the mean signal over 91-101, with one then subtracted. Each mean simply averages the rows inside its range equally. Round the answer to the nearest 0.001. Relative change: 0.017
